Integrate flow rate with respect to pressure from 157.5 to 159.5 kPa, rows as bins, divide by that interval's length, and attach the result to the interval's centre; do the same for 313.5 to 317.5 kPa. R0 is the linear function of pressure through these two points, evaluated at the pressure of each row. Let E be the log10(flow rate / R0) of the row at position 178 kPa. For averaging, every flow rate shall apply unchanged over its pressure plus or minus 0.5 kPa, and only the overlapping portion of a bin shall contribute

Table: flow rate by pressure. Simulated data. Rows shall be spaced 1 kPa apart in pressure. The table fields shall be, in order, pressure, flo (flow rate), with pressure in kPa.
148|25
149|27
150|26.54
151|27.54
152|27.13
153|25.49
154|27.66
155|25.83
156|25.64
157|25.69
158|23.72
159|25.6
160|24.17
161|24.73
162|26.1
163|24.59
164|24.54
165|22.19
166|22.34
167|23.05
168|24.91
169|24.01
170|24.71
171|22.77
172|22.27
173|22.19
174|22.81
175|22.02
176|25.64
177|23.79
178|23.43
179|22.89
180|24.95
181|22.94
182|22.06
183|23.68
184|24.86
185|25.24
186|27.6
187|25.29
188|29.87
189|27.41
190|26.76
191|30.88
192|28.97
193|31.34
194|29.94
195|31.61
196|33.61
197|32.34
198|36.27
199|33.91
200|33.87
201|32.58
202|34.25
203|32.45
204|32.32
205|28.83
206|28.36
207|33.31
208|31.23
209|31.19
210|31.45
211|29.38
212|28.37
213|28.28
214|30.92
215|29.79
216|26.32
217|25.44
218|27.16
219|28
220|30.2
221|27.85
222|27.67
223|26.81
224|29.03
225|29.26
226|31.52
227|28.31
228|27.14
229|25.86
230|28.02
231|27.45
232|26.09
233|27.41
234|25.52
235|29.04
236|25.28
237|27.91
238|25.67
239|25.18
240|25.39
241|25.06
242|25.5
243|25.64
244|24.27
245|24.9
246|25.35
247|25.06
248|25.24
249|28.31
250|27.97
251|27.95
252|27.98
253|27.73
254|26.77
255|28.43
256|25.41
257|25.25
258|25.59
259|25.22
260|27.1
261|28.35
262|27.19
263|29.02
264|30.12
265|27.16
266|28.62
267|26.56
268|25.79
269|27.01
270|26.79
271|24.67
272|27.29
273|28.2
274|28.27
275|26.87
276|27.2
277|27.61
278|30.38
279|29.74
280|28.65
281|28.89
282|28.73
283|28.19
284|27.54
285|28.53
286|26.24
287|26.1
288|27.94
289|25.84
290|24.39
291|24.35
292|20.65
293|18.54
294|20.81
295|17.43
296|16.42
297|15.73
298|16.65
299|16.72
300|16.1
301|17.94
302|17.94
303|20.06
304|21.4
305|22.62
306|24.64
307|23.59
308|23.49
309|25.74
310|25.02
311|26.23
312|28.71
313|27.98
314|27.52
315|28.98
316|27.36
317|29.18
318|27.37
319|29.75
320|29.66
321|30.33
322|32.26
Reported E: -0.030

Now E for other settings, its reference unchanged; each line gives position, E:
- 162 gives 0.023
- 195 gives 0.093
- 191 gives 0.085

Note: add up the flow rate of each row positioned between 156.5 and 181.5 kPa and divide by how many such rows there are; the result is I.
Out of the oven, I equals 23.8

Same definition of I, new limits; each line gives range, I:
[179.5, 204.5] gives 29.4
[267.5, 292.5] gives 27.0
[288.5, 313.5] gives 21.6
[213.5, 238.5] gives 27.7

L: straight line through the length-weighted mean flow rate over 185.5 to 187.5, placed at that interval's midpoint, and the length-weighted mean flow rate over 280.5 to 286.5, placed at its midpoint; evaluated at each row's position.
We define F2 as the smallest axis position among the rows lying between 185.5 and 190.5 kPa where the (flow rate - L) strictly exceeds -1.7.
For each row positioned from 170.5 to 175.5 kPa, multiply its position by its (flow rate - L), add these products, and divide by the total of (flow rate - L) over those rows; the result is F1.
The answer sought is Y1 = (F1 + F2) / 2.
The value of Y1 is 179.5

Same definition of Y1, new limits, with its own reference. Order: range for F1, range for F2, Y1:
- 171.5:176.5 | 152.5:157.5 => 163.3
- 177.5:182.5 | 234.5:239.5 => 207.6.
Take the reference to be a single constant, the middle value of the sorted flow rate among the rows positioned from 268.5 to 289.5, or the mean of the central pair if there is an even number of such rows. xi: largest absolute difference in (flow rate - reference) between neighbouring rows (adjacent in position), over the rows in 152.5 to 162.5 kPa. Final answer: 2.2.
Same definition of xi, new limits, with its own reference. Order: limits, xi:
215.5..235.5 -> 3.5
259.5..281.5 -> 3.0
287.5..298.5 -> 3.7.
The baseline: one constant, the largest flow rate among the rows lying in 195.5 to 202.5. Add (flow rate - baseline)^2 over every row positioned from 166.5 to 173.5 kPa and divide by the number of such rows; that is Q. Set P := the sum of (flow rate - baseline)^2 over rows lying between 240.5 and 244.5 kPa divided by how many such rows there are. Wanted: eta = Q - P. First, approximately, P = 125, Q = 166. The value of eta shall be 42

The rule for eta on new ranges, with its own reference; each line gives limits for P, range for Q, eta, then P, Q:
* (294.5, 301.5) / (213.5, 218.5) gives -309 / 383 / 74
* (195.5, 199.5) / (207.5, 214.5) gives 33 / 7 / 40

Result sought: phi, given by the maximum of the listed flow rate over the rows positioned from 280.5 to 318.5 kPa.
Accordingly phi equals 29.18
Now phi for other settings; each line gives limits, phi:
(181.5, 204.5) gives 36.27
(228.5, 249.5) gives 29.04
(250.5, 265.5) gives 30.12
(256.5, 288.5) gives 30.38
